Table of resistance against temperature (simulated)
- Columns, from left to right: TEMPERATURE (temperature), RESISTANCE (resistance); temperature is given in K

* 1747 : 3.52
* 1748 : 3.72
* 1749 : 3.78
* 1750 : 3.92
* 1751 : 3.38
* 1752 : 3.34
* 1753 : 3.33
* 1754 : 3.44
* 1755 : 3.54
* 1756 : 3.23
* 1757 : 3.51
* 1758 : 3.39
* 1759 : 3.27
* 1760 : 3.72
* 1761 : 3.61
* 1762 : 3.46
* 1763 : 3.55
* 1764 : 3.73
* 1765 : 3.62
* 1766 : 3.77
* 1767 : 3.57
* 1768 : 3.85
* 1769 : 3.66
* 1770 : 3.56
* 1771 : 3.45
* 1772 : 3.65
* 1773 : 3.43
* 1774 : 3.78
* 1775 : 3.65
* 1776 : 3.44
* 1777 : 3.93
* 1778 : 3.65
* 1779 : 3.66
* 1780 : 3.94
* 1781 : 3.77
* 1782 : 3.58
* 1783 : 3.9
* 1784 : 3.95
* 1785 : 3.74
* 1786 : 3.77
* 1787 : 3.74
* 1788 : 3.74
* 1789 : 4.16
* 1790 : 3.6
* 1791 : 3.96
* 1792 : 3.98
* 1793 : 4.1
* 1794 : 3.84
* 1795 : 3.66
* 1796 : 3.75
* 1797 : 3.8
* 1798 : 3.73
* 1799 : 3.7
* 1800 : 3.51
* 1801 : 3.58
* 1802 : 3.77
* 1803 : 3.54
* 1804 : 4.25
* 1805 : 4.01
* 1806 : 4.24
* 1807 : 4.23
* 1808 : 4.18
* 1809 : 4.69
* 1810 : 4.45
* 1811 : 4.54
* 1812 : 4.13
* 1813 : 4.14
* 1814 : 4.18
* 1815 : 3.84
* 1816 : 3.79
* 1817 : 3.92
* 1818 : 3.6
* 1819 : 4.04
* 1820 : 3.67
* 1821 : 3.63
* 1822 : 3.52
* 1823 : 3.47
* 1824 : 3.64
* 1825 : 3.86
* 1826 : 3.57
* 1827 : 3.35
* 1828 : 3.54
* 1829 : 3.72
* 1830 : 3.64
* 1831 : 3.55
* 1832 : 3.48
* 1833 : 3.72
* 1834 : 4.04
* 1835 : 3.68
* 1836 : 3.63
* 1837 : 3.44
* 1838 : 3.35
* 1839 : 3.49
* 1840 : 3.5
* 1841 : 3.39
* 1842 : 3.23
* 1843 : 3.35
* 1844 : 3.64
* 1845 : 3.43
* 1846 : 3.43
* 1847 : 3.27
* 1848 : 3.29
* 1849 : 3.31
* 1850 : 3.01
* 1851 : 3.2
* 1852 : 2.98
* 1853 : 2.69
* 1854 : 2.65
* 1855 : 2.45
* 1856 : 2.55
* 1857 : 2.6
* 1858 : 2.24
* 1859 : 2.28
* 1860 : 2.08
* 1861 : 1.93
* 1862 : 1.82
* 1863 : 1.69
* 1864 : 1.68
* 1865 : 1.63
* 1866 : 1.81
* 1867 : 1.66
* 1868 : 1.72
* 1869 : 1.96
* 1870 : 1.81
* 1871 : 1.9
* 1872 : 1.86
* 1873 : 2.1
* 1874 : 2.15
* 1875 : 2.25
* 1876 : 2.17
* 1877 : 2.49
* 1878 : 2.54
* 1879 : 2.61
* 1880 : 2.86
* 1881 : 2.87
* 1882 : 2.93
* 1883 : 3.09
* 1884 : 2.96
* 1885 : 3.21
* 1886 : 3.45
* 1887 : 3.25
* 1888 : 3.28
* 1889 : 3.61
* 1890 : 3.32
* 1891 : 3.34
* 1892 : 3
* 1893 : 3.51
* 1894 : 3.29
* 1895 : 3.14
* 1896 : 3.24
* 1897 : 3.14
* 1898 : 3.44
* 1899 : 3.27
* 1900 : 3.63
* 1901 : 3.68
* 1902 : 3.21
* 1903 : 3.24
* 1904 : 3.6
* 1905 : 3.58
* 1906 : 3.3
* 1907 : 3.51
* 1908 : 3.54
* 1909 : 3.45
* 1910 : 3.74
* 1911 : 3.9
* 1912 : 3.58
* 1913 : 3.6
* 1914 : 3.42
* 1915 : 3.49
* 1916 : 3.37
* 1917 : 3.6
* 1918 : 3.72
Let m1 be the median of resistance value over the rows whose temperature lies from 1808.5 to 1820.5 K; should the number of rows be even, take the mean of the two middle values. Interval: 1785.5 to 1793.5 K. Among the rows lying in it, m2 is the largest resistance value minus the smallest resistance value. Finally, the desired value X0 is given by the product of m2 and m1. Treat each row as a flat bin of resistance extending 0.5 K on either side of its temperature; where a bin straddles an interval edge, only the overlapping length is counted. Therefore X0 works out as 2.3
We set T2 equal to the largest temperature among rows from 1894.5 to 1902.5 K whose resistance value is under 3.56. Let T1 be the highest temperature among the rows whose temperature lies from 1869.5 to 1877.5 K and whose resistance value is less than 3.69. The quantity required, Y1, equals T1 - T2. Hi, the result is -25 K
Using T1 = 1877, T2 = 1902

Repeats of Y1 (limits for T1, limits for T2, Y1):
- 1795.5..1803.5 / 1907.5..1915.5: -112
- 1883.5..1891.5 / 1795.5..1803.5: 88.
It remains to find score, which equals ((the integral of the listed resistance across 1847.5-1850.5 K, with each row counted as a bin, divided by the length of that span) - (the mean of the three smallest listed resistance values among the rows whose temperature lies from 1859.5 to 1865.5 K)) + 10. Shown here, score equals 11.5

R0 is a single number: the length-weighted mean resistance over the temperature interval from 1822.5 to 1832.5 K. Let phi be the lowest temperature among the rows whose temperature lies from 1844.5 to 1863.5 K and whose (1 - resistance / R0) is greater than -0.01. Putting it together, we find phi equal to 1845 K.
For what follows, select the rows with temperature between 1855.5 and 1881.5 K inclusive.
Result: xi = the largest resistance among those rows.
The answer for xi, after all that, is 2.87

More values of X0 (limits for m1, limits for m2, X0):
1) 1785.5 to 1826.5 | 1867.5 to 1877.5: 2.9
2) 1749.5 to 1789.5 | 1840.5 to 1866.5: 7.3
